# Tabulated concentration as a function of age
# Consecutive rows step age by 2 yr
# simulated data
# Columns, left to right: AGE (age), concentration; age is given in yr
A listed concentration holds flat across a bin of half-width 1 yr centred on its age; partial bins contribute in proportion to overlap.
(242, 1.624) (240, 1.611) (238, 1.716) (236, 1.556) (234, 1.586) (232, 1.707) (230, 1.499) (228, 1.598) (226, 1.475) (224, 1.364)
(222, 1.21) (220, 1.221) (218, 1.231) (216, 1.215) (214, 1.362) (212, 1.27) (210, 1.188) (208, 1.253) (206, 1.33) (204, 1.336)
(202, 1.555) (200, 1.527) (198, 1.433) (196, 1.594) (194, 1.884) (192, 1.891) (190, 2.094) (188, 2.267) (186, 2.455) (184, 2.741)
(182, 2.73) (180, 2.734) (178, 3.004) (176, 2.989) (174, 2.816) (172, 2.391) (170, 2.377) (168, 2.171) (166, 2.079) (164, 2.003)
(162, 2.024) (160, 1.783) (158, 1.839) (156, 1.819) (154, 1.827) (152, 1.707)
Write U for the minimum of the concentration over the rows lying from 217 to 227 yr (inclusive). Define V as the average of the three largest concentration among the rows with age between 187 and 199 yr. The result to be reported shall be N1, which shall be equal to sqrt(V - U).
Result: 0.93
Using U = 1.21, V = 2.1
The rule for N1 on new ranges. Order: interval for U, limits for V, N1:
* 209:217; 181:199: 1.21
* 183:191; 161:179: 0.92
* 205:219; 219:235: 0.67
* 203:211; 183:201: 1.14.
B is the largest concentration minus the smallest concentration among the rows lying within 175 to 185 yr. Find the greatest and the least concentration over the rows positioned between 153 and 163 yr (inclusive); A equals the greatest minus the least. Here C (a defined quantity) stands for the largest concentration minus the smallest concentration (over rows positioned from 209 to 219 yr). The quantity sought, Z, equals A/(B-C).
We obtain 2.4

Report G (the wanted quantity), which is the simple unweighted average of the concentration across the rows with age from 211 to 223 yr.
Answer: 1.25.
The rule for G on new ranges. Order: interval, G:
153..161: 1.82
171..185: 2.77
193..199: 1.64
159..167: 1.97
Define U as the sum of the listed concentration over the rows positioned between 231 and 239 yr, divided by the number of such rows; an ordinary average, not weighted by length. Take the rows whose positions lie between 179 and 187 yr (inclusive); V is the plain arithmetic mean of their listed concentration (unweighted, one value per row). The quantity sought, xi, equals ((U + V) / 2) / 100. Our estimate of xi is 0.0215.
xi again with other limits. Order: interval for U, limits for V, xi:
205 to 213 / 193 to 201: 0.0143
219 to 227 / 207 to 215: 0.0129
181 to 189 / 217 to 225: 0.0190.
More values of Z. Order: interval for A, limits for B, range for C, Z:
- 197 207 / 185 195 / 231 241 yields 0.5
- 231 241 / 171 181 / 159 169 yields 0.7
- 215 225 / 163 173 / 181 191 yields -0.6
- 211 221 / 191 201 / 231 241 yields 0.5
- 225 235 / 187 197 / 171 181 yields 3.9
